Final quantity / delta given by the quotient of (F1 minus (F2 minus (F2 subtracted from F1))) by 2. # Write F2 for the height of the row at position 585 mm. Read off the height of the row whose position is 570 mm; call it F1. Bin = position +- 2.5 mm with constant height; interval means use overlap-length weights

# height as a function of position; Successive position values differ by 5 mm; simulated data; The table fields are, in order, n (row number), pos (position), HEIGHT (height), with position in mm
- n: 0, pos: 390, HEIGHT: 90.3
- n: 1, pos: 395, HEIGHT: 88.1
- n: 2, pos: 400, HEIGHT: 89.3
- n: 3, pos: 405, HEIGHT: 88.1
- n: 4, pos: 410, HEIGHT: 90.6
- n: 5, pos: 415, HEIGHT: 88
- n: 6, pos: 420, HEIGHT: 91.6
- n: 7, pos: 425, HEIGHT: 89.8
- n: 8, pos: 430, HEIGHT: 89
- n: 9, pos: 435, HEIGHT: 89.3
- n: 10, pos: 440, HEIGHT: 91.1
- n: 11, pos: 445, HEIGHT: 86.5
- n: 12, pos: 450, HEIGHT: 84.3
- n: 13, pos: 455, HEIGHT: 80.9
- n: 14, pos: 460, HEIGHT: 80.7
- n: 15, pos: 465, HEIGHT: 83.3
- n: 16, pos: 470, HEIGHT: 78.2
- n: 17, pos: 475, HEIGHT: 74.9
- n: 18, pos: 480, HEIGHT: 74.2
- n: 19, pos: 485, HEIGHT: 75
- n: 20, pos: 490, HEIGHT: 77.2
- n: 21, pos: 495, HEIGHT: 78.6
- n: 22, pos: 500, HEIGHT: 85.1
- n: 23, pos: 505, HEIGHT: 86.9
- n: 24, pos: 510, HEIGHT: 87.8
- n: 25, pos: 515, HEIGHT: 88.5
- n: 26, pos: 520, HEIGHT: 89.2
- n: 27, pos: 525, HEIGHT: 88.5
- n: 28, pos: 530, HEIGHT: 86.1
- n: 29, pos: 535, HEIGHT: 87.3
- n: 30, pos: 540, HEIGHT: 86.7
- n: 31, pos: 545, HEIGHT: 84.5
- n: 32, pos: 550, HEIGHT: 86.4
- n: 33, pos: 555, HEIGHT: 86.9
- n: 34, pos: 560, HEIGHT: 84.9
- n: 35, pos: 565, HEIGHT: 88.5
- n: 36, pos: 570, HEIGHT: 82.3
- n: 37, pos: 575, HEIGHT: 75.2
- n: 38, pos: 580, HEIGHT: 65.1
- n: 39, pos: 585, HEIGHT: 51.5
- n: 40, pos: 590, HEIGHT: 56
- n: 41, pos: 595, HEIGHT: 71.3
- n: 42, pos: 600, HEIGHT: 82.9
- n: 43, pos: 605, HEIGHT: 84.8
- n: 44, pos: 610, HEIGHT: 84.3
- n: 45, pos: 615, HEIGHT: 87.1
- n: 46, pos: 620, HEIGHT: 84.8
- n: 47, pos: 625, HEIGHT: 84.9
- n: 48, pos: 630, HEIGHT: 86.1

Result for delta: 31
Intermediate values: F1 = 82.3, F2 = 51.5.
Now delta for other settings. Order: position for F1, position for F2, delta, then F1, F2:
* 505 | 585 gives 35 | 86.9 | 51.5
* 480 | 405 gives -14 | 74.2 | 88.1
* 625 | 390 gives -5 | 84.9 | 90.3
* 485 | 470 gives -3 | 75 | 78.2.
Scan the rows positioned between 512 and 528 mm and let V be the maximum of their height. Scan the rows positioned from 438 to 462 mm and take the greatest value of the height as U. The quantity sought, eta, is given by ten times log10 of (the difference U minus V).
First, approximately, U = 91.1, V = 89.2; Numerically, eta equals 3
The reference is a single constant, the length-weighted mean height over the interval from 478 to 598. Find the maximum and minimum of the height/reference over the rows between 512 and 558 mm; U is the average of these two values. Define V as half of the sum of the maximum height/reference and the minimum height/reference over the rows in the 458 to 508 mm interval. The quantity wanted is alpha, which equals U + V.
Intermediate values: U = 1.08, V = 1.00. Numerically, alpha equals 2.09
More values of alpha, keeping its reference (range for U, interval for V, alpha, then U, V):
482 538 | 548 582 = 1.98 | 1.02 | 0.96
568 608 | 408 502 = 1.88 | 0.85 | 1.03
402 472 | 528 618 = 1.93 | 1.06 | 0.87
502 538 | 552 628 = 1.97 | 1.09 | 0.87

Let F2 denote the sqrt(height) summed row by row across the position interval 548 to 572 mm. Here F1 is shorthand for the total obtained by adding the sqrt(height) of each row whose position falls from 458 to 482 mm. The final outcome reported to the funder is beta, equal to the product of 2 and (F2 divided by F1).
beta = 2.09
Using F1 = 44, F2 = 46.3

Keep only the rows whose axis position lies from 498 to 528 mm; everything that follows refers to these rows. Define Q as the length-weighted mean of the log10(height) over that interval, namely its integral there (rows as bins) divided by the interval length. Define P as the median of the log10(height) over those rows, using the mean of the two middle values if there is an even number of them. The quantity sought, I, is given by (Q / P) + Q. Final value 2.94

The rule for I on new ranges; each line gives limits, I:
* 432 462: 2.93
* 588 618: 2.87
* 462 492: 2.89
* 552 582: 2.90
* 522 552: 2.94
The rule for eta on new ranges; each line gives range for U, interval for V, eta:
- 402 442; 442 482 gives 7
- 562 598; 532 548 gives 1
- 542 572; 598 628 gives 1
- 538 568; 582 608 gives 6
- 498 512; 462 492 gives 7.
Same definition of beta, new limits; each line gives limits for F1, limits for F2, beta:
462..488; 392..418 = 2.15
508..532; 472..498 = 1.86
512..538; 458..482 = 1.89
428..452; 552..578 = 1.95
